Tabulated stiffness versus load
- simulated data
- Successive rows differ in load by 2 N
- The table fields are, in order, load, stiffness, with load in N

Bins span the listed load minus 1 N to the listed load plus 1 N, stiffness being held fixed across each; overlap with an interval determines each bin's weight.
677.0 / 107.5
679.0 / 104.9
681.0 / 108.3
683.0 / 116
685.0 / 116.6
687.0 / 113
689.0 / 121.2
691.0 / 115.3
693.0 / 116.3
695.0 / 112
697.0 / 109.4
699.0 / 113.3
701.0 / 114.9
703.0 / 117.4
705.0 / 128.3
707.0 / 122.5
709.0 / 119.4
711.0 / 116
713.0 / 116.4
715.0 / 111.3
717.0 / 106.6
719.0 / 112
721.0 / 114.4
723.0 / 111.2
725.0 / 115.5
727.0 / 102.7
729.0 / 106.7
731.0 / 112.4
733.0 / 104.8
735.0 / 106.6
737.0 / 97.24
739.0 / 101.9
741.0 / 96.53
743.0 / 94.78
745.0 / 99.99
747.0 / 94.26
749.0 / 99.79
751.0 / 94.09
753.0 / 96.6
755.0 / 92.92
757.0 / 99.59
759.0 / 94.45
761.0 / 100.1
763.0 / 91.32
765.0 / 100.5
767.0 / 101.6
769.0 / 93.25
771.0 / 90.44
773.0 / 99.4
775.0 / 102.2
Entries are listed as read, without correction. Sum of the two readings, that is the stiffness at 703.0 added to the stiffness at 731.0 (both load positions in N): 230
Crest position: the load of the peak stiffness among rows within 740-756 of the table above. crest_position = 745.0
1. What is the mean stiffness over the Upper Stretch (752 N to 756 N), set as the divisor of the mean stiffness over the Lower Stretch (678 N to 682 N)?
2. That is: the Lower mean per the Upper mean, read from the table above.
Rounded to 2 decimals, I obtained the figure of 1.12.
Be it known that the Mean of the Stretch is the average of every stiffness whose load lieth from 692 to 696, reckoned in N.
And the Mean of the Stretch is 114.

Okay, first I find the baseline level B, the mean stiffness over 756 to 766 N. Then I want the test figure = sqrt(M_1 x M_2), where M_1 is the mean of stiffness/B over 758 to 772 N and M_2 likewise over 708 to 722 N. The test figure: 1.07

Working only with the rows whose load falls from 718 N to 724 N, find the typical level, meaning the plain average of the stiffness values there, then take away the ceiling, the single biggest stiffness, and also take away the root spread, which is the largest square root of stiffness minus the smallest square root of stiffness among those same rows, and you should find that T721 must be -2.0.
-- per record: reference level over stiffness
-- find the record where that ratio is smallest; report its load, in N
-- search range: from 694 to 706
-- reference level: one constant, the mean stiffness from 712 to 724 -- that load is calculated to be 705.0 N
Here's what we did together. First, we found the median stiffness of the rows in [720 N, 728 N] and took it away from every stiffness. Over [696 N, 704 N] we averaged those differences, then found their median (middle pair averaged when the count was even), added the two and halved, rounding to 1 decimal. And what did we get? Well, 1.1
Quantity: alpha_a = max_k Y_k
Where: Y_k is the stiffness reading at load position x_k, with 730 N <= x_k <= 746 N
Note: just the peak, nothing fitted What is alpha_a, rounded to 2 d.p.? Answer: 112.40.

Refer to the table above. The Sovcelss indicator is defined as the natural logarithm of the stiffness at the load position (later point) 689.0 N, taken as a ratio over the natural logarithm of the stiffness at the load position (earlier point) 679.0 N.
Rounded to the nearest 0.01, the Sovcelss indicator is 1.03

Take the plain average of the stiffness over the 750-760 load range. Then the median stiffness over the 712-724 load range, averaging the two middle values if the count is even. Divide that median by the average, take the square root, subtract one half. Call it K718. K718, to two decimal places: 0.58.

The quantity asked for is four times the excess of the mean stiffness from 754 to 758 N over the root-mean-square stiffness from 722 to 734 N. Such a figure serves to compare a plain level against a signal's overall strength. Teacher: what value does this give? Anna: -51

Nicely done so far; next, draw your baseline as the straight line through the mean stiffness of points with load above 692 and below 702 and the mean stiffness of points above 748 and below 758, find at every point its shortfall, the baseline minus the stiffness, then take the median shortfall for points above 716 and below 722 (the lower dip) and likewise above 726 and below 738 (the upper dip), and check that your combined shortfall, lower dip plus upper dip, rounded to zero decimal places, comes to -8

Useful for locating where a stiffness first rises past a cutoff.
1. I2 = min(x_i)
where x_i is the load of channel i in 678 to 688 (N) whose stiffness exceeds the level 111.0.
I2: 683.0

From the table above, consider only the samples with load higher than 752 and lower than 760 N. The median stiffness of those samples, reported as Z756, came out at 96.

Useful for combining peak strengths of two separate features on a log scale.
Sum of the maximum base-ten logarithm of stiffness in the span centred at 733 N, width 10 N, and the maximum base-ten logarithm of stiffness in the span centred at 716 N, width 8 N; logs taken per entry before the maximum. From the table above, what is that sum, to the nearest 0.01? 4.12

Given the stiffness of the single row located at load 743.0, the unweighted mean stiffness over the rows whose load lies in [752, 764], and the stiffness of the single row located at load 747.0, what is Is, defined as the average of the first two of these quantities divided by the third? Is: 1.01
